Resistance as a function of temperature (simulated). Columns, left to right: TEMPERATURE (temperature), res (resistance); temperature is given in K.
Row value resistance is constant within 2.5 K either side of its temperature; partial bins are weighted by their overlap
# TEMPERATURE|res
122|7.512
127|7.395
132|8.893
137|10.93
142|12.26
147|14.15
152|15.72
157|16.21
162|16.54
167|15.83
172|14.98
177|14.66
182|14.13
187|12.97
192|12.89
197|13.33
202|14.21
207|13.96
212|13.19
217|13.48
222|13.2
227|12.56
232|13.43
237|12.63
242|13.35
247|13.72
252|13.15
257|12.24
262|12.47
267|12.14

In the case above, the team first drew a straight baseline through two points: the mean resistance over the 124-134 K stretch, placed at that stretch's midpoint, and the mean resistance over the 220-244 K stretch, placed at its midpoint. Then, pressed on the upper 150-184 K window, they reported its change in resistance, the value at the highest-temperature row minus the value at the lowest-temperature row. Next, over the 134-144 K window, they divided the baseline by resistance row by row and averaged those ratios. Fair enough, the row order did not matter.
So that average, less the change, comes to 2.3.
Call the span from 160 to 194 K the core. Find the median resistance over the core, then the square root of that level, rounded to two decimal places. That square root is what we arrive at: 3.83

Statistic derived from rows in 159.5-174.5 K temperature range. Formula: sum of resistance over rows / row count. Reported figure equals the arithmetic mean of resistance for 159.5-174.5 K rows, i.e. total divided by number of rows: 16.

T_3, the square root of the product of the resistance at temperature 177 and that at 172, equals 15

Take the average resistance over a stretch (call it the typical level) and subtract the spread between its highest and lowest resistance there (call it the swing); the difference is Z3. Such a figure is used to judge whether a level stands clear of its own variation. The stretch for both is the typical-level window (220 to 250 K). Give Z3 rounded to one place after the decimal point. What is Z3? 12.0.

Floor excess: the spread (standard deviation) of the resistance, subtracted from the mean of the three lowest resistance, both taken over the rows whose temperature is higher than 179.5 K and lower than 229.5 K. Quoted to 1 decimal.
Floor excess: 12.3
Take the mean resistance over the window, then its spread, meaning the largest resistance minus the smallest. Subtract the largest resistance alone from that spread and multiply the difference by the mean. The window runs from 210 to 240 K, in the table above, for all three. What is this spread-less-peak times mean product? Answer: -164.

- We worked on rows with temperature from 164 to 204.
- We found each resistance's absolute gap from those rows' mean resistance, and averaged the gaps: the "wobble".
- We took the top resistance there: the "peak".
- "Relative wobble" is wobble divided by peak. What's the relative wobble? 0.050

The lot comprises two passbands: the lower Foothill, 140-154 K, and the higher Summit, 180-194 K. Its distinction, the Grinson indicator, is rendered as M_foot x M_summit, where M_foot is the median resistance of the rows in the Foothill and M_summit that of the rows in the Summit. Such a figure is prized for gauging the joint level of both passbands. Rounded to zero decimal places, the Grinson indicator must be 184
